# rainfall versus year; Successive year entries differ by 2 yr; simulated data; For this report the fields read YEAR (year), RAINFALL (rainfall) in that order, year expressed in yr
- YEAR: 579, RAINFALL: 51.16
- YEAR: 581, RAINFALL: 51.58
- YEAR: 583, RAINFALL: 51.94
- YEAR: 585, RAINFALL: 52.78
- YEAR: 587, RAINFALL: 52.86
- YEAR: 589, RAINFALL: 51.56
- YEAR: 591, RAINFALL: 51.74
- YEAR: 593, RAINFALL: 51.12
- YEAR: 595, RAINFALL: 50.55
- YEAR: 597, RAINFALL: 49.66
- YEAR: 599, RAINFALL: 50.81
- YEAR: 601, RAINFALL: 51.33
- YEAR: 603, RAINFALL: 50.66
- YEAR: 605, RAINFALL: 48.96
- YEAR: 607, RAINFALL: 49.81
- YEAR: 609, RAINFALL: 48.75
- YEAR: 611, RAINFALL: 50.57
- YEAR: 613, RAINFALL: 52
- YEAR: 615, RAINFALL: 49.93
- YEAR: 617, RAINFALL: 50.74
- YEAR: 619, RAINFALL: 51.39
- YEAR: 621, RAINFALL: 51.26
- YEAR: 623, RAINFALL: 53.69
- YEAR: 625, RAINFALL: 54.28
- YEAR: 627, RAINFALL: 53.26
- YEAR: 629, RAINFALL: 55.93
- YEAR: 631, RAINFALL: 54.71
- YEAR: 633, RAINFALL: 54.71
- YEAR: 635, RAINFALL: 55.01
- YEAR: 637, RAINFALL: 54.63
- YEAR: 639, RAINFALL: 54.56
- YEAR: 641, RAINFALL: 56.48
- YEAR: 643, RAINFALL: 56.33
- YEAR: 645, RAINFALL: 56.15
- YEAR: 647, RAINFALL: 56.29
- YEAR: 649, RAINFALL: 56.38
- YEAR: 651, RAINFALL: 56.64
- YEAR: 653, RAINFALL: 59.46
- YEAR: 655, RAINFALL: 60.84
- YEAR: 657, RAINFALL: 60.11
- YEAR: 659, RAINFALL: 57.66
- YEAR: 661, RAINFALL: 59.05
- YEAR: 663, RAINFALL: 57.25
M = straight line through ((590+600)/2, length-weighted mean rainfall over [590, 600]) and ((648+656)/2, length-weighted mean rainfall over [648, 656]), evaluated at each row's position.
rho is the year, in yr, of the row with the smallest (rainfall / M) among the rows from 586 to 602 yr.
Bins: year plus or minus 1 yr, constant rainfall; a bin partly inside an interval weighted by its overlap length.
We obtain 597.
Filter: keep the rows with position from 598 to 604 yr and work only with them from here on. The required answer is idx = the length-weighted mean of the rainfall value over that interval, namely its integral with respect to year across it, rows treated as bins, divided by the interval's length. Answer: 50.9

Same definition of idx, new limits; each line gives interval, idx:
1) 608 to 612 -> 49.7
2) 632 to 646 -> 55.4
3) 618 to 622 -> 51.3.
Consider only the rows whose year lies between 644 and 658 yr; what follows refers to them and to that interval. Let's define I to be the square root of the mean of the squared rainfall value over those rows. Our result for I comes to 58.0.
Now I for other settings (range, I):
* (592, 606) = 50.4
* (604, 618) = 50.1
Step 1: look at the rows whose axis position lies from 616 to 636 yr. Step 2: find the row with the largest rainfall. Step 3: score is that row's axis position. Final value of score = 629 yr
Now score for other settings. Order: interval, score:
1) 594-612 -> 601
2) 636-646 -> 641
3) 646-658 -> 655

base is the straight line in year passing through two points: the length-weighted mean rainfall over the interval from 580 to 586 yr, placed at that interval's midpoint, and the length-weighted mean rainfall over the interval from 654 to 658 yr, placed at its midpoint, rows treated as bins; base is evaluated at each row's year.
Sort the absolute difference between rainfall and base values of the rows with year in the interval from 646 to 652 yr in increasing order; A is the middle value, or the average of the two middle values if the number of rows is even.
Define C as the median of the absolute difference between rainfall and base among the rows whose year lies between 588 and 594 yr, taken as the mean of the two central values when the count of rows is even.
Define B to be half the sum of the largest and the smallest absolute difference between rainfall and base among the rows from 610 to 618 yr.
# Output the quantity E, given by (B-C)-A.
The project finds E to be 0.2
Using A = 3.3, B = 4.7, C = 1.3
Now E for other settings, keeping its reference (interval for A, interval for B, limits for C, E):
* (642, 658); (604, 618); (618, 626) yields -1.8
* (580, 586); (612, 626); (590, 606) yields 0.9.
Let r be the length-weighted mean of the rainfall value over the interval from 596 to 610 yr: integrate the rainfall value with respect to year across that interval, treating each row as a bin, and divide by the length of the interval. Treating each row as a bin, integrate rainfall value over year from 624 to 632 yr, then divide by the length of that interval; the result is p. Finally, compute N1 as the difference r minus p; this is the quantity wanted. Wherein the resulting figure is -5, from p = 55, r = 50.0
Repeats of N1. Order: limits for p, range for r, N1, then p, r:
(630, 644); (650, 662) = 4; 55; 59.0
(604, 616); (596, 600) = 0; 50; 50.2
